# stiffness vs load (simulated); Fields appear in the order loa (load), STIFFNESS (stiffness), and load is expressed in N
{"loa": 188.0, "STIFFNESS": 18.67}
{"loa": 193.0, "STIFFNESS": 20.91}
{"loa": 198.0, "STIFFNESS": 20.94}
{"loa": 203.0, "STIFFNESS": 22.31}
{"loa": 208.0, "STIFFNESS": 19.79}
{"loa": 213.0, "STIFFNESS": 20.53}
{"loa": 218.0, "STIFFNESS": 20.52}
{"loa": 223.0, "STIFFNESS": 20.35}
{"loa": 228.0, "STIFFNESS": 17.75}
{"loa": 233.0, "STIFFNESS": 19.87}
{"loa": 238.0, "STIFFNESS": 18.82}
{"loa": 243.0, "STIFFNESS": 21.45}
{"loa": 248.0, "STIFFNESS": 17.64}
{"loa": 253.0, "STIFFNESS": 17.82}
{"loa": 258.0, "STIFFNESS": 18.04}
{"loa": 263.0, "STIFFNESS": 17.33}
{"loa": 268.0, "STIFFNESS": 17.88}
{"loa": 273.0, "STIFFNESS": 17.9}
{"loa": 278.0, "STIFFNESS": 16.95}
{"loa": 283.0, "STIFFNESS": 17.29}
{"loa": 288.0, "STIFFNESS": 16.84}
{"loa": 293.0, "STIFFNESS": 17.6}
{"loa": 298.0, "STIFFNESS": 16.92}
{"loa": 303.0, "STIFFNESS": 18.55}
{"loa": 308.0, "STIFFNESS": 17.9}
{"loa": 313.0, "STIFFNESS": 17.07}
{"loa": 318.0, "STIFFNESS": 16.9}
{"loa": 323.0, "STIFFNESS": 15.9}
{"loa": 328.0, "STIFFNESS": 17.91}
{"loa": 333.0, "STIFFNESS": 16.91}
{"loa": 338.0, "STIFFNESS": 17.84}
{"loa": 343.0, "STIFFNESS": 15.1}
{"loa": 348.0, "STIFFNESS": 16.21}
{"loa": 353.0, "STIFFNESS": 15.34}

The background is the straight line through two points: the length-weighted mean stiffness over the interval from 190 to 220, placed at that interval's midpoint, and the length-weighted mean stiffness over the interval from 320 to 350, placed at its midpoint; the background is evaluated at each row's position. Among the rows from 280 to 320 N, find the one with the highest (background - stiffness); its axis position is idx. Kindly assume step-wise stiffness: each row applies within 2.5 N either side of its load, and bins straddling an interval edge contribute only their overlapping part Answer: 288.0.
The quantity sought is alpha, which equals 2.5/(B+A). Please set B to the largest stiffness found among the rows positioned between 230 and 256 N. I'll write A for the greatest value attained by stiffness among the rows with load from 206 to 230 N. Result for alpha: 0.0596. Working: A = 20.53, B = 21.45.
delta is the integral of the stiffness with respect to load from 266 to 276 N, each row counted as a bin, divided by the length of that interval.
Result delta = 17.8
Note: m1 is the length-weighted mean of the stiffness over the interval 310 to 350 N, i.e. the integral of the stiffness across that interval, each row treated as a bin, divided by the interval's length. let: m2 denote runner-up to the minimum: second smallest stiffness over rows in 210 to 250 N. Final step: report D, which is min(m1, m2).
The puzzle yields 16.8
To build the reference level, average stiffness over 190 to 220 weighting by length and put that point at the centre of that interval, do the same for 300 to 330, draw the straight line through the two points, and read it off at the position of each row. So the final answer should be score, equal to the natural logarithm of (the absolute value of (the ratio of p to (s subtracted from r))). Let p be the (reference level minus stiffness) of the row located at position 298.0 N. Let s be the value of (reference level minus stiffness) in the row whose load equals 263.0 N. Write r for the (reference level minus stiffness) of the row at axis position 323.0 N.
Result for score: 0.8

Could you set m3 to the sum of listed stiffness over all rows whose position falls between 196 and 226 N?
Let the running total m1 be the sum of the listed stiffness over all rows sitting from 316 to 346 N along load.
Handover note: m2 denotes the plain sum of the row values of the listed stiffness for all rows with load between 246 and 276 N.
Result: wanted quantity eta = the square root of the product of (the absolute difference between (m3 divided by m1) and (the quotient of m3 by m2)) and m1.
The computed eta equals 2.7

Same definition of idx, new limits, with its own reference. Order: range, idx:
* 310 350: 343.0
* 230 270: 248.0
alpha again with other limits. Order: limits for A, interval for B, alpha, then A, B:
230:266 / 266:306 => 0.0625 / 21.45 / 18.55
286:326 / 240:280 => 0.0625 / 18.55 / 21.45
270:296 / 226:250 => 0.0635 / 17.9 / 21.45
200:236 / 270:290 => 0.0622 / 22.31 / 17.9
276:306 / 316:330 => 0.0686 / 18.55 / 17.91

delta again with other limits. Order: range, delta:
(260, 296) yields 17.4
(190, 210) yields 21.0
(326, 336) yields 17.4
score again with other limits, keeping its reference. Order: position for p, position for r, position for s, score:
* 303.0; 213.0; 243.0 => -0.8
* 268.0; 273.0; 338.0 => -0.7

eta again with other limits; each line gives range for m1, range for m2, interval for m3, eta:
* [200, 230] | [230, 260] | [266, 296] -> 2.6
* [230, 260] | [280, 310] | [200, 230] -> 3.1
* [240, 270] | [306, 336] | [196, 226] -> 3.0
